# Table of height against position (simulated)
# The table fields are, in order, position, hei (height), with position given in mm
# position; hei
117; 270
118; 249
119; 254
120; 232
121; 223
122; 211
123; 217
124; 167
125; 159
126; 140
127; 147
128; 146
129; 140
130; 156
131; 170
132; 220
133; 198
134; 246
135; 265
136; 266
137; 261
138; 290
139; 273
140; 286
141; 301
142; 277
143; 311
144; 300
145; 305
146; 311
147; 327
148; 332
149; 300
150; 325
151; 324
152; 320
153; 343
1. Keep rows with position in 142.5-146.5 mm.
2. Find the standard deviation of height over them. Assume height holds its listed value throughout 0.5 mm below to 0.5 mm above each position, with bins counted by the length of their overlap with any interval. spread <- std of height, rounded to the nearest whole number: 5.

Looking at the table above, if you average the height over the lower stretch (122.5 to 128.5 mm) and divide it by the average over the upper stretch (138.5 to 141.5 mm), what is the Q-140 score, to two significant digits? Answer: 0.57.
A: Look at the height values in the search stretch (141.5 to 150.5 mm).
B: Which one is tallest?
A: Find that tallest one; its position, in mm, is 148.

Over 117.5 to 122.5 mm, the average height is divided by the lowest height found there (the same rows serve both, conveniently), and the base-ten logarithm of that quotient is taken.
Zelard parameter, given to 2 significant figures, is 0.045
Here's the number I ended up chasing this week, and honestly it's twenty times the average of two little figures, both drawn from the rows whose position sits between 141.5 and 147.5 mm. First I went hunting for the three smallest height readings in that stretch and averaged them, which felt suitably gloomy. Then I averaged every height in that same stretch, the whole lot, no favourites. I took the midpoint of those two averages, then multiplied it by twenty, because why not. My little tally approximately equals 5992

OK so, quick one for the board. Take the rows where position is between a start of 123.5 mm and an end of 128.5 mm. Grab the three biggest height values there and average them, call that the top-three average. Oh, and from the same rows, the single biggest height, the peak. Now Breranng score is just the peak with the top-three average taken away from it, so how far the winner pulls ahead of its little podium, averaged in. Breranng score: 9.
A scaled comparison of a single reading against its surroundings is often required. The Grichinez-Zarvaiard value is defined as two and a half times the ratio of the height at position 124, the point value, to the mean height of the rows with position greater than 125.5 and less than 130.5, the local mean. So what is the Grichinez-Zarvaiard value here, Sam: 2.9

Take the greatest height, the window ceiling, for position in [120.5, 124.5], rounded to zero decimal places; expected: 223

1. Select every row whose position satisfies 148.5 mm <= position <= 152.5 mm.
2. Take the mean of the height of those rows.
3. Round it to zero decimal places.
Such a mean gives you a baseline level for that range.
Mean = 317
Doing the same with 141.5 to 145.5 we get 298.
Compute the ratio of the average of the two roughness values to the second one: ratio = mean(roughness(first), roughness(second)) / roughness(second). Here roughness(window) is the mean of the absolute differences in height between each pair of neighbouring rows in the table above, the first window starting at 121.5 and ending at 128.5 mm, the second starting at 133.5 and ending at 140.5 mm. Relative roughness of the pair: 1.0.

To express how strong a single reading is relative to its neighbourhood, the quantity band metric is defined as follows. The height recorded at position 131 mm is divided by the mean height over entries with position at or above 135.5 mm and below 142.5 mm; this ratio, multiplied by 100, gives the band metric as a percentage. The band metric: 61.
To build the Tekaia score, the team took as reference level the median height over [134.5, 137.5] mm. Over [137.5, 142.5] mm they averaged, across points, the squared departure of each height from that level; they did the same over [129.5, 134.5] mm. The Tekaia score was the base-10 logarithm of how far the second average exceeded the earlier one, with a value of 3.7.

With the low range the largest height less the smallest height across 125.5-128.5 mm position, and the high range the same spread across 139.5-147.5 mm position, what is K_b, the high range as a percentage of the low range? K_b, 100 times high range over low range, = 714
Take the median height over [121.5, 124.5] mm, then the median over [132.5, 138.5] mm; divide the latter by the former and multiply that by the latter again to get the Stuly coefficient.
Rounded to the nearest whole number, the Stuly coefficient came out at 328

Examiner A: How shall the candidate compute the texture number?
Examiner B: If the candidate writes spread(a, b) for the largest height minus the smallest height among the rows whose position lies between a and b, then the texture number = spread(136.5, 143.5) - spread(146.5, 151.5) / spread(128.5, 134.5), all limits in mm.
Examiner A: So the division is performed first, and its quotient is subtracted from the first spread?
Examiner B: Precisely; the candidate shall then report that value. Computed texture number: 50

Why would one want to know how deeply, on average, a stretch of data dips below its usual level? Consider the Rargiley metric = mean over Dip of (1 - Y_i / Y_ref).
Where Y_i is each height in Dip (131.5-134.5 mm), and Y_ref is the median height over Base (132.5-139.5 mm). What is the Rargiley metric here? 0.16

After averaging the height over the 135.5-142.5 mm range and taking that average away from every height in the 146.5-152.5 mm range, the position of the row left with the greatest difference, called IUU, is 148 mm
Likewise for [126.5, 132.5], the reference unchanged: 132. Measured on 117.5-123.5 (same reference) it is 119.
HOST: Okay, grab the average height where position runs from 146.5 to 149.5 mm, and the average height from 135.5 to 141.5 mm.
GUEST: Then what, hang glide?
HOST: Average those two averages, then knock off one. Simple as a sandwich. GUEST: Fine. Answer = 299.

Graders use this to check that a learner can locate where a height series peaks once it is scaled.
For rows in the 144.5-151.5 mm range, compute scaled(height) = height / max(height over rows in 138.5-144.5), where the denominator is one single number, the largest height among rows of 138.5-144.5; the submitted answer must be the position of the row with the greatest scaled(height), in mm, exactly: 148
